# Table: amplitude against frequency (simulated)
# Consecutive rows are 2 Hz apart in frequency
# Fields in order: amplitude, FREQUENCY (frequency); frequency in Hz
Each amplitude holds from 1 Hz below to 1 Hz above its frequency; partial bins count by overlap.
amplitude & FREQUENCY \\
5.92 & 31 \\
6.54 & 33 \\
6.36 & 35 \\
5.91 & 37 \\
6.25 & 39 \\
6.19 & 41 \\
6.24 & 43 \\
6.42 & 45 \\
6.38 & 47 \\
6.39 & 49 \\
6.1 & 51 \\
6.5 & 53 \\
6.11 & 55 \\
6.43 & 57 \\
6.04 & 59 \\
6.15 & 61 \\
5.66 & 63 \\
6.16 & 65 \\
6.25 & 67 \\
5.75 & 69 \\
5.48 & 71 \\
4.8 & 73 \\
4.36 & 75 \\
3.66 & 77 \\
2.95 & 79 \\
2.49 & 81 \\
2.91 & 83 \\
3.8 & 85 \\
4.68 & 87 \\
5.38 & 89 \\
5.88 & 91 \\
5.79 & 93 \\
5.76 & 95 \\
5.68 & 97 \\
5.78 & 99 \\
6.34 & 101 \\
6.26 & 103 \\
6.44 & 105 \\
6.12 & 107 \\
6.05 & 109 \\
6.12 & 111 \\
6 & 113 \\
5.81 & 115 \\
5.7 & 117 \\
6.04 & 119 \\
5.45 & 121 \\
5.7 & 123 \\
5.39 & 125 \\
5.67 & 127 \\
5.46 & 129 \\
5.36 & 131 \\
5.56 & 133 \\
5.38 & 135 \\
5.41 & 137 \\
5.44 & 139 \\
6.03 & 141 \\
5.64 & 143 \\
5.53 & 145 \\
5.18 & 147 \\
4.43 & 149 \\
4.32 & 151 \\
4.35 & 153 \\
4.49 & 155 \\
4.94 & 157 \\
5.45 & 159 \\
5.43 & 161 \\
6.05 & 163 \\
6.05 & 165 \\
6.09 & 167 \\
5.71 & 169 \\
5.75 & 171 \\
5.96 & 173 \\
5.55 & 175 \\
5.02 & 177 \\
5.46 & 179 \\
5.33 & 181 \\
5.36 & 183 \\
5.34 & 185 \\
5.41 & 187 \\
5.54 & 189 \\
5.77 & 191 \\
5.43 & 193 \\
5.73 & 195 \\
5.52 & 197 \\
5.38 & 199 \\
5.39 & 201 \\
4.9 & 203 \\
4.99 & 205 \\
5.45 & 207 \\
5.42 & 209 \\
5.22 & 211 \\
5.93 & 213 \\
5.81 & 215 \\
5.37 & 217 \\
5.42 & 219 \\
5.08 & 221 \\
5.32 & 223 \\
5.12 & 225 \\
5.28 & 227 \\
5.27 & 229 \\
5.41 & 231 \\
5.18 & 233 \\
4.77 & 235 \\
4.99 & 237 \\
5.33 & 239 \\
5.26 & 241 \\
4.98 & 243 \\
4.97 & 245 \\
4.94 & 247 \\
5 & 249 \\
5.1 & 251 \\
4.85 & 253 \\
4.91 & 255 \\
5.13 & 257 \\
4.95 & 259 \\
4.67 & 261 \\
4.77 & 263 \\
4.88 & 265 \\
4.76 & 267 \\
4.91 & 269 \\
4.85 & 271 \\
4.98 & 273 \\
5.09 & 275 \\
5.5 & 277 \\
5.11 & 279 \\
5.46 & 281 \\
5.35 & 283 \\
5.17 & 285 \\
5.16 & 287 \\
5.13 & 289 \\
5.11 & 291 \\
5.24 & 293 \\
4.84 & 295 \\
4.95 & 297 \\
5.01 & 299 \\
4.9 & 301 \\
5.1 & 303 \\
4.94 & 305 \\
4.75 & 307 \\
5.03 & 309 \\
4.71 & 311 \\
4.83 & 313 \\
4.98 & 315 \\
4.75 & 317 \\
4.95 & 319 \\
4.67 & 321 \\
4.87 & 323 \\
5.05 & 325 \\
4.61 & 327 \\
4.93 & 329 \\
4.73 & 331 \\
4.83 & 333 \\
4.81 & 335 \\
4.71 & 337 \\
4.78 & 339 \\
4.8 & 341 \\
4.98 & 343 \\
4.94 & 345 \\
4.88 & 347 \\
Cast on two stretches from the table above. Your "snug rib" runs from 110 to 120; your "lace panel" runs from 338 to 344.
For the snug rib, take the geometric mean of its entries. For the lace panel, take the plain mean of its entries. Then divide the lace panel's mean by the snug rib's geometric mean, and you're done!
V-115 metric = 0.82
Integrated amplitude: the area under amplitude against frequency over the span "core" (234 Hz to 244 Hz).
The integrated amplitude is 51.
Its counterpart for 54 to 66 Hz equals 73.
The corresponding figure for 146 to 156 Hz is 46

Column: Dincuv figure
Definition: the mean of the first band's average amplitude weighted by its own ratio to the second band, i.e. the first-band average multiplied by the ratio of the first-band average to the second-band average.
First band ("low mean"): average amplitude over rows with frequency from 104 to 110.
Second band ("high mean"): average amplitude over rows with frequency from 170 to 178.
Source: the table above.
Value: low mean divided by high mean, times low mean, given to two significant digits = 6.9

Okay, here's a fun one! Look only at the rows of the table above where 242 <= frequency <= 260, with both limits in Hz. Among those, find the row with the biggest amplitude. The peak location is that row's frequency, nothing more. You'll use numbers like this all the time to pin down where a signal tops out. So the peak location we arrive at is 257 Hz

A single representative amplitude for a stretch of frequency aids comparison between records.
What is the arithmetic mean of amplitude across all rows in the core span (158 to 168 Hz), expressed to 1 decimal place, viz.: 5.8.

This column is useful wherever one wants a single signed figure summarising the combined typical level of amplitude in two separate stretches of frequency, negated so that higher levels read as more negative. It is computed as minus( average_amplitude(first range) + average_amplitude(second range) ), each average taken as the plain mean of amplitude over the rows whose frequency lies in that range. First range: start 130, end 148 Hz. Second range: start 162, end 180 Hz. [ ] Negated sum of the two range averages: -11.2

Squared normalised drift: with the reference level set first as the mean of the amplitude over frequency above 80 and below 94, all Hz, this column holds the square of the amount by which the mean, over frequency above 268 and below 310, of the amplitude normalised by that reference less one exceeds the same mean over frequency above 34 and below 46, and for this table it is 0.07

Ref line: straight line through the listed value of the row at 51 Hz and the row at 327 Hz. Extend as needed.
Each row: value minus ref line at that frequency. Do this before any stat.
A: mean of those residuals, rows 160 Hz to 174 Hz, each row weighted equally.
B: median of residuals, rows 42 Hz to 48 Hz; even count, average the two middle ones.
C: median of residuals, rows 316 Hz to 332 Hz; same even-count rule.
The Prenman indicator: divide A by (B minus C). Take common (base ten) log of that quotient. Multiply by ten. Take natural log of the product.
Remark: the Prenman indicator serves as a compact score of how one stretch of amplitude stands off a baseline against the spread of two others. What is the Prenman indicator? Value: 2.0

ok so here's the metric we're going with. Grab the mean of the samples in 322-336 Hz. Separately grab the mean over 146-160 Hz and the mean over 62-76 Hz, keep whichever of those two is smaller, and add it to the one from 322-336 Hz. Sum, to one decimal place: 9.6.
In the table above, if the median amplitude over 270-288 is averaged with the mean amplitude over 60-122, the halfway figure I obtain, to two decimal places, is 5.25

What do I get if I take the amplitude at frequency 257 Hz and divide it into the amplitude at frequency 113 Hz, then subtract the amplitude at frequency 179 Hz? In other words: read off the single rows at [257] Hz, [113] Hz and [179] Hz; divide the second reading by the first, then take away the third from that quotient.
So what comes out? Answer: -4.3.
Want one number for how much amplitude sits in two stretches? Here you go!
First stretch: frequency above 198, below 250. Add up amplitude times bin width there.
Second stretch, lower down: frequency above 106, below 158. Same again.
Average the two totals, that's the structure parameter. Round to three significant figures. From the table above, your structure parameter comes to 278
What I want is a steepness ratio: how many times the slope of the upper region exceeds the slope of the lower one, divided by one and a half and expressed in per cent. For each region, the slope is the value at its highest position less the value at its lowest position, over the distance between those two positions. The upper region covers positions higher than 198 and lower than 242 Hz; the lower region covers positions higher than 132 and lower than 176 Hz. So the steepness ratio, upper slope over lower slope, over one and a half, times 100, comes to 800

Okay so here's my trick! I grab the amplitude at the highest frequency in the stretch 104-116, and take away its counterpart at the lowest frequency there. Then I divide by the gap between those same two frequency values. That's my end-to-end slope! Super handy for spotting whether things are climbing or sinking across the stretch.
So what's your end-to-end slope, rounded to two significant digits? -0.063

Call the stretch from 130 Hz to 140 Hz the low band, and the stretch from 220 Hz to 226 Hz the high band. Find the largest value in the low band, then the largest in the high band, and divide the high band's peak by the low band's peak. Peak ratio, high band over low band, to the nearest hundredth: 0.96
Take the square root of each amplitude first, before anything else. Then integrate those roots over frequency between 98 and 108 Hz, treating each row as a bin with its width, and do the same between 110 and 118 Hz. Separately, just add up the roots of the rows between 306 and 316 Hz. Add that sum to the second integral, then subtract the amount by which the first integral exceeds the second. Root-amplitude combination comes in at 25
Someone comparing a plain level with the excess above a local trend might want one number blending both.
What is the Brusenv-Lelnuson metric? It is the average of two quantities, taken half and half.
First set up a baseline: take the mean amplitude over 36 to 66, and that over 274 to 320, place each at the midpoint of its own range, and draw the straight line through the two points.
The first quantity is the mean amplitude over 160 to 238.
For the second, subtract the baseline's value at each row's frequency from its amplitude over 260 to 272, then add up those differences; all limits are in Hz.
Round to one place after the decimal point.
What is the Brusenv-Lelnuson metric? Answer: 1.6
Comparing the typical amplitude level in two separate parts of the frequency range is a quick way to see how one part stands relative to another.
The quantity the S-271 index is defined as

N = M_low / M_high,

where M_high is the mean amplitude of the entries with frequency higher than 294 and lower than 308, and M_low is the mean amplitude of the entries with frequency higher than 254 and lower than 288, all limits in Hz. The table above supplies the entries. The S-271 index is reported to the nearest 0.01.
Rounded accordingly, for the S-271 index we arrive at 1.02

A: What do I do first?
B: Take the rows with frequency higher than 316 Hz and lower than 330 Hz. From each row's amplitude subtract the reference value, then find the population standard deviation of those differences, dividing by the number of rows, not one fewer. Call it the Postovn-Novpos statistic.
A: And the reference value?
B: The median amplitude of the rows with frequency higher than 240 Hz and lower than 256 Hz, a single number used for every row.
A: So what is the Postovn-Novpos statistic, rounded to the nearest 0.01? 0.15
